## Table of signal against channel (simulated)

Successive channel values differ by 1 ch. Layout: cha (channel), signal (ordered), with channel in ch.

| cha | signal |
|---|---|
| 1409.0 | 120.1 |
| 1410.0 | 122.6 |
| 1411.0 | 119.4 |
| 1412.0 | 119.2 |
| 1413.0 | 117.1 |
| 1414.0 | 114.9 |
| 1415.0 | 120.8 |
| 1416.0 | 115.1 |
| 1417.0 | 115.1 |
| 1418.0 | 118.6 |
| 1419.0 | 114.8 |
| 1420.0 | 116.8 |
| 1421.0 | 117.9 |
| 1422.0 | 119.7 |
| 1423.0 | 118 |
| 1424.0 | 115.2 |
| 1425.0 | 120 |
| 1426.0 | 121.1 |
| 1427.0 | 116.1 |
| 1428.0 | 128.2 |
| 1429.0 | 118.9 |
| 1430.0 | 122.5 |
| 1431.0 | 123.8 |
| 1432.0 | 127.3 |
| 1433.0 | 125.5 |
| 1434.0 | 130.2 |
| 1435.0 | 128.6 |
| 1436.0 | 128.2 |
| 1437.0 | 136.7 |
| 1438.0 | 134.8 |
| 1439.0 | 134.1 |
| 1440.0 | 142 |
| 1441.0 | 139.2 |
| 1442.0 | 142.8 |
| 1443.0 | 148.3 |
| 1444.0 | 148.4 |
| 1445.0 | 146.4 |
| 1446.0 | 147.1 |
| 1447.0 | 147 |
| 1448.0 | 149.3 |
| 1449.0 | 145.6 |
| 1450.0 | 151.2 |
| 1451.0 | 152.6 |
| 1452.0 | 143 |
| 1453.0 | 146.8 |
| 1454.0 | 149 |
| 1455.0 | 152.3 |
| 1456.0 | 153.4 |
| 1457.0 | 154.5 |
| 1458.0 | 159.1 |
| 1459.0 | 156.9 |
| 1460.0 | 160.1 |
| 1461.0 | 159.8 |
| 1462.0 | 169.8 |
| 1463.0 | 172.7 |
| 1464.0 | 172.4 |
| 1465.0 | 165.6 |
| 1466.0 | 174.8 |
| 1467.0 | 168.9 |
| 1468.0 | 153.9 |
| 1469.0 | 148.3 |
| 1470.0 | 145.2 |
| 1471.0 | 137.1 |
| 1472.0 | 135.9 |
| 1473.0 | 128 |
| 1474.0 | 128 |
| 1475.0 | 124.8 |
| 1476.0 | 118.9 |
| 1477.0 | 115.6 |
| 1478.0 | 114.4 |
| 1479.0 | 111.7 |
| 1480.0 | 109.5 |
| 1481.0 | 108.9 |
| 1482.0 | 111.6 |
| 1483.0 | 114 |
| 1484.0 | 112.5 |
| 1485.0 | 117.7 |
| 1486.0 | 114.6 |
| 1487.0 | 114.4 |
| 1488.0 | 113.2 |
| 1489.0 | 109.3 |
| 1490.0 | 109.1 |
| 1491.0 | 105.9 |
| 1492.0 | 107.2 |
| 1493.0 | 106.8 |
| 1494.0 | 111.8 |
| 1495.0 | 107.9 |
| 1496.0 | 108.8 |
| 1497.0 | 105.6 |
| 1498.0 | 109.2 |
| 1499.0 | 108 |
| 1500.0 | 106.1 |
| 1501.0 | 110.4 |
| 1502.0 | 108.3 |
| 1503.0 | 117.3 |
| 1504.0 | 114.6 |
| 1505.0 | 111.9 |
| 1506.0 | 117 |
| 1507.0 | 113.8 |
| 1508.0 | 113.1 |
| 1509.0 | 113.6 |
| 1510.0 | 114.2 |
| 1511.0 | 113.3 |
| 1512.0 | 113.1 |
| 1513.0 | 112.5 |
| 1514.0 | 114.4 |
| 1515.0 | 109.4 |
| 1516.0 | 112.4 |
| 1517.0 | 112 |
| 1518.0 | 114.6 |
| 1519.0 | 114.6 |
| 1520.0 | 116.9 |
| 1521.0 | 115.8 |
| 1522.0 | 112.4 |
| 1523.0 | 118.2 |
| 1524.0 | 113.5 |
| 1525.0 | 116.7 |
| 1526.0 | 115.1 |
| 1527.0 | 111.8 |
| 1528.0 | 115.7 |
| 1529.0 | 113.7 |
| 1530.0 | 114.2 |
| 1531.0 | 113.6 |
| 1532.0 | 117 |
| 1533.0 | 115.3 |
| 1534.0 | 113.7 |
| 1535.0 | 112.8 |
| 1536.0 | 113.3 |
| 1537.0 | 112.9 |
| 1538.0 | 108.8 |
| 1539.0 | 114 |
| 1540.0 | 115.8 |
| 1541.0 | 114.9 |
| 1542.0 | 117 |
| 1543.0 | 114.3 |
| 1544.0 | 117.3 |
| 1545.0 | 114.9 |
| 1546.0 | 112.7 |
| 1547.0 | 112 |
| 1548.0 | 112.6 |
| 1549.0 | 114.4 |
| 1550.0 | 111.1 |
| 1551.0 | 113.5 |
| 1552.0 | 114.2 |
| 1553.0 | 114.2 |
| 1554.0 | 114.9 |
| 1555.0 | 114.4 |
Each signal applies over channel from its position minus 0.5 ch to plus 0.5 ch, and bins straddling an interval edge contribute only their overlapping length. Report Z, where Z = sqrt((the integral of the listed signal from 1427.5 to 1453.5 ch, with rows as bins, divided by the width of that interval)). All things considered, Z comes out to 11.7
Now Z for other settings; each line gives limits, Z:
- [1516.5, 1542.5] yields 10.7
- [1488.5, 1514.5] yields 10.5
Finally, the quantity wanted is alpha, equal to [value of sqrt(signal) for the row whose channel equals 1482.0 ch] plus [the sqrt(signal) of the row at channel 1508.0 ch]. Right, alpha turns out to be 21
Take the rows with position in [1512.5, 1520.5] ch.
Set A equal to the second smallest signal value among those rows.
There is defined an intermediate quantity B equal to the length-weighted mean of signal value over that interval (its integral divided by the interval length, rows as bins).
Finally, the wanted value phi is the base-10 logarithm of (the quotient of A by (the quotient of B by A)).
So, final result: 2.04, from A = 112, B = 113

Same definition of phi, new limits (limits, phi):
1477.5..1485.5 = 2.03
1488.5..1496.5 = 2.02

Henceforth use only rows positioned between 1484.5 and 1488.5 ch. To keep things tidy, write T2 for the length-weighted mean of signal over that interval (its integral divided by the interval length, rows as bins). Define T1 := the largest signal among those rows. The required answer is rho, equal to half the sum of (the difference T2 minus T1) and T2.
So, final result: 56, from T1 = 117.7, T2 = 115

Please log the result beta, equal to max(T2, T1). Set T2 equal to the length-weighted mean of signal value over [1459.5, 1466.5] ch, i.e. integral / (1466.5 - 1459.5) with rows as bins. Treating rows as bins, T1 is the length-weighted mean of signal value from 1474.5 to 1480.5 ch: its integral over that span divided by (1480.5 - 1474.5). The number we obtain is 168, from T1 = 116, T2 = 168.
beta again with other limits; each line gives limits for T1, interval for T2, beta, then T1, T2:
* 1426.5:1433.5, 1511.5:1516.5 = 123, 123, 112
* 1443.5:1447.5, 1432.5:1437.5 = 147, 147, 130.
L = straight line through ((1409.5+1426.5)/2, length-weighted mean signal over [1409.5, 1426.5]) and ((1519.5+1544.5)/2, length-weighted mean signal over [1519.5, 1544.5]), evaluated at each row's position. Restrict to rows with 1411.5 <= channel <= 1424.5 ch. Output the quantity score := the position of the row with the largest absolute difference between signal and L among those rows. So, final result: 1414.0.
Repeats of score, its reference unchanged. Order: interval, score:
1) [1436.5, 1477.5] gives 1466.0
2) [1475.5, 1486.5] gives 1481.0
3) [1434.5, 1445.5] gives 1444.0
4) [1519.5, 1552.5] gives 1538.0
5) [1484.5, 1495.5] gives 1491.0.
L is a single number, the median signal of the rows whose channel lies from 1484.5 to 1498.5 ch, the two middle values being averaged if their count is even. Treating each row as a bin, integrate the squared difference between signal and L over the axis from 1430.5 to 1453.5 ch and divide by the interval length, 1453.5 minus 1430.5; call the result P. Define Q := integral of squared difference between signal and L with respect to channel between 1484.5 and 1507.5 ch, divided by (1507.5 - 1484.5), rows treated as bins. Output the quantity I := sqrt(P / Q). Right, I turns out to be 7.8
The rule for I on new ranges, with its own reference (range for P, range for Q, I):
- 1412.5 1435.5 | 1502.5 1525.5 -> 2.2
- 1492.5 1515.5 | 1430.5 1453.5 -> 0.1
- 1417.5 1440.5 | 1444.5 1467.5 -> 0.3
